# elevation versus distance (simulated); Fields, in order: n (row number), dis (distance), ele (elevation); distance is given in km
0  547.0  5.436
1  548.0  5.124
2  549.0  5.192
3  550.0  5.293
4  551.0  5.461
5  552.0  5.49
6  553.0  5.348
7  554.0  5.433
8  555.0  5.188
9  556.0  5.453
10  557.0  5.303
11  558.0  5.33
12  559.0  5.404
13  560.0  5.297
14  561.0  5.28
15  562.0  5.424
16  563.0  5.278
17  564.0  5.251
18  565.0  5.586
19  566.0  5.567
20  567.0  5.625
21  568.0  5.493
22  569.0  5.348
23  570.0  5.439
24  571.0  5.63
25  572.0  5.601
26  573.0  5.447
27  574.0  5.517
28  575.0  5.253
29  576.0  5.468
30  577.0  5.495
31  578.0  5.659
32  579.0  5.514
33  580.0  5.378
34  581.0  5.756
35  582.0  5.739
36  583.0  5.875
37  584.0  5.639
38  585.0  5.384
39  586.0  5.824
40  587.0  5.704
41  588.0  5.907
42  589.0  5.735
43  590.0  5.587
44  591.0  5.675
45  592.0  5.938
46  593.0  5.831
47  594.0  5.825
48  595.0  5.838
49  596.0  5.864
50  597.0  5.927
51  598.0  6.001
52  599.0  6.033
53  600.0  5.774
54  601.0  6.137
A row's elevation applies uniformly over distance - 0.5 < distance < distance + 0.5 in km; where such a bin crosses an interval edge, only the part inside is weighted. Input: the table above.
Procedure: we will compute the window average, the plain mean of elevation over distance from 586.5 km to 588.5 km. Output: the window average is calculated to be 5.81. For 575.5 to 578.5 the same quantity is 5.54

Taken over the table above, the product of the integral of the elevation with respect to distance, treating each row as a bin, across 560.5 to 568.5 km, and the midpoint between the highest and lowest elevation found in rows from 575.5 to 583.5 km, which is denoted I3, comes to 245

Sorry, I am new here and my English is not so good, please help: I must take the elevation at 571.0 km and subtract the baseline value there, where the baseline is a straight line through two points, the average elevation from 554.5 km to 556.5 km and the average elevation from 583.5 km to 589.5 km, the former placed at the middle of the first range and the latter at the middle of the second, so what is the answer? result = 0.12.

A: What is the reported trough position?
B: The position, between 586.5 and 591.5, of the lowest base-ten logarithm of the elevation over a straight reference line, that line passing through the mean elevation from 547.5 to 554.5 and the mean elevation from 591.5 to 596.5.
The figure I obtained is 590.0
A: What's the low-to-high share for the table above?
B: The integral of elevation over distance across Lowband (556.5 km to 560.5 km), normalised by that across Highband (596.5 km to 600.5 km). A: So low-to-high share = 0.899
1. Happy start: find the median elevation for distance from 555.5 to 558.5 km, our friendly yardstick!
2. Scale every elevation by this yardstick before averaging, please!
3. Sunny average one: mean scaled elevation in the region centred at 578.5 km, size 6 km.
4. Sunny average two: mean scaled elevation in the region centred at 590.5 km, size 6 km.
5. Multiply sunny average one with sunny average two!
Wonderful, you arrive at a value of 1.13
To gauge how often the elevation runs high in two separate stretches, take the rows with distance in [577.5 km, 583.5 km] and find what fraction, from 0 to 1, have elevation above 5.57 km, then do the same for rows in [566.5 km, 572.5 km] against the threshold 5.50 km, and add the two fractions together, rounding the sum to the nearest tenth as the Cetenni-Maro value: 1.2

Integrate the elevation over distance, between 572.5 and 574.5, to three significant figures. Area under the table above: 11.0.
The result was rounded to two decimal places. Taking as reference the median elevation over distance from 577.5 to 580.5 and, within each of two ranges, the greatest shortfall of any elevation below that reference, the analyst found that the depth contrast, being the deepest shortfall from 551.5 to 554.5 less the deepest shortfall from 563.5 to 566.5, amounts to -0.10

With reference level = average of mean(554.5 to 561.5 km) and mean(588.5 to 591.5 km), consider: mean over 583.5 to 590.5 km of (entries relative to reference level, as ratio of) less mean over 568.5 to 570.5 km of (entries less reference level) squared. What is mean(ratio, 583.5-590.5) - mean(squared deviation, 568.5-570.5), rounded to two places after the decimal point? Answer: 1.02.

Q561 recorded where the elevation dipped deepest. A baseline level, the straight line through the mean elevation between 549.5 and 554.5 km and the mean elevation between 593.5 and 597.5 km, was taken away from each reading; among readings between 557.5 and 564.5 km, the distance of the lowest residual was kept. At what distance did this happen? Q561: 564.0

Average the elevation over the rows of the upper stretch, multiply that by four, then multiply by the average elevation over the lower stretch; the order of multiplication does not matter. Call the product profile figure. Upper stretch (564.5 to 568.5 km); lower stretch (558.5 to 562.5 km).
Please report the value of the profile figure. 119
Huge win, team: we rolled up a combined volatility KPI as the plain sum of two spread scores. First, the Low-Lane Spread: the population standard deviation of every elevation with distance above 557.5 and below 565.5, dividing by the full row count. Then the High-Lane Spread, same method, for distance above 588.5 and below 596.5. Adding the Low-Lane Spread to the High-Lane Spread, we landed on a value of 0.21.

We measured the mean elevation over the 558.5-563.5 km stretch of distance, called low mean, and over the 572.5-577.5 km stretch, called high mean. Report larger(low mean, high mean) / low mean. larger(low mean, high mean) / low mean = 1.02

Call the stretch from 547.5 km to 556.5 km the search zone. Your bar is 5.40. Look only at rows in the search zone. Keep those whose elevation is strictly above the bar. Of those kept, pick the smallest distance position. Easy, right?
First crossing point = 551.0 km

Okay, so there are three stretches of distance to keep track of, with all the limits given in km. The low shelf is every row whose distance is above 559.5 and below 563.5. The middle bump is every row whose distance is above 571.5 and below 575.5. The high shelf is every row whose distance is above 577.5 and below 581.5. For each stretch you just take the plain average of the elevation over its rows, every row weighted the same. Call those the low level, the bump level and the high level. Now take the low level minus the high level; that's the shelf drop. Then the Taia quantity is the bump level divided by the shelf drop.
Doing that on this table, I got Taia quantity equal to -21.2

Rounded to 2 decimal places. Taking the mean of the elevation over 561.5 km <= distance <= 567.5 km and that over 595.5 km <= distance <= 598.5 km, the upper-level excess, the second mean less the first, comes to 0.48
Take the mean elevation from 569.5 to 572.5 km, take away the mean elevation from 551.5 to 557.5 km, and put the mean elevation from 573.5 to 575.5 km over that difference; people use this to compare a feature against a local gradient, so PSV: 29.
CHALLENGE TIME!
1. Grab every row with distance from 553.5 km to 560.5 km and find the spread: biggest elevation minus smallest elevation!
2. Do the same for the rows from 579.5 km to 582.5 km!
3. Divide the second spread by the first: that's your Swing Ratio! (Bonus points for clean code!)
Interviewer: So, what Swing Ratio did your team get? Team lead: 1.4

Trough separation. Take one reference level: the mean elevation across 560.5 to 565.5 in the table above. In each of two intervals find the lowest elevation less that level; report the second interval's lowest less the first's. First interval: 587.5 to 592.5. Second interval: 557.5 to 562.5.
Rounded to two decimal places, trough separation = -0.31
